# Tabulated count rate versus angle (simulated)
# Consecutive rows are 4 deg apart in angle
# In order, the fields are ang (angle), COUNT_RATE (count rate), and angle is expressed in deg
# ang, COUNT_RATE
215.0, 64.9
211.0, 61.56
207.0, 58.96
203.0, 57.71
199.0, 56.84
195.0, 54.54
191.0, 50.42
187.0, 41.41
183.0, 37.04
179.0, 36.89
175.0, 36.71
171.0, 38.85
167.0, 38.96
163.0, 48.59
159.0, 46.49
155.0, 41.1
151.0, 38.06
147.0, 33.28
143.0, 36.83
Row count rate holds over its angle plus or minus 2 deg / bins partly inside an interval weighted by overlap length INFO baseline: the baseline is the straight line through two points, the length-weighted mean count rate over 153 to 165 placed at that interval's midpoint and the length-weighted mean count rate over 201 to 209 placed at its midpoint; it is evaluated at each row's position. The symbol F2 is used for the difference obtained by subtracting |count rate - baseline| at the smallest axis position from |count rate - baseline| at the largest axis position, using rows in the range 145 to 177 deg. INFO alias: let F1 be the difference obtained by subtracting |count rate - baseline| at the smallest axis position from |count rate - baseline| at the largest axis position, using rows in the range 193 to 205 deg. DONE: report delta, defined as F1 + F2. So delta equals 3.5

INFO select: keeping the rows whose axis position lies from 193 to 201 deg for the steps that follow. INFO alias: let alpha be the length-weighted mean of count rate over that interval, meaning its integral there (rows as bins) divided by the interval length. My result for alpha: 56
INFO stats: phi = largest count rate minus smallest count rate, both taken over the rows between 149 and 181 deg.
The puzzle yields 12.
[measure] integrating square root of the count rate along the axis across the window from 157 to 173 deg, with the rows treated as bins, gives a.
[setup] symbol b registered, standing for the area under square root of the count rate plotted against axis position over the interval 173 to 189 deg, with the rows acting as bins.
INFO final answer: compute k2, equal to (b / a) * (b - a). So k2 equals -6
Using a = 105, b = 99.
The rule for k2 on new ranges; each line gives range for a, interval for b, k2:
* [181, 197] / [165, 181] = -9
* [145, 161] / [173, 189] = -2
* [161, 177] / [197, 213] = 25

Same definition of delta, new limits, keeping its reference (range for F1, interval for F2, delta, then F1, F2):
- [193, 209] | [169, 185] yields 4.3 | -1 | 5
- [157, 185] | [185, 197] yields 3.1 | 14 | -11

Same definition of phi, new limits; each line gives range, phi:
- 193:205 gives 3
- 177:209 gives 22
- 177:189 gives 5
